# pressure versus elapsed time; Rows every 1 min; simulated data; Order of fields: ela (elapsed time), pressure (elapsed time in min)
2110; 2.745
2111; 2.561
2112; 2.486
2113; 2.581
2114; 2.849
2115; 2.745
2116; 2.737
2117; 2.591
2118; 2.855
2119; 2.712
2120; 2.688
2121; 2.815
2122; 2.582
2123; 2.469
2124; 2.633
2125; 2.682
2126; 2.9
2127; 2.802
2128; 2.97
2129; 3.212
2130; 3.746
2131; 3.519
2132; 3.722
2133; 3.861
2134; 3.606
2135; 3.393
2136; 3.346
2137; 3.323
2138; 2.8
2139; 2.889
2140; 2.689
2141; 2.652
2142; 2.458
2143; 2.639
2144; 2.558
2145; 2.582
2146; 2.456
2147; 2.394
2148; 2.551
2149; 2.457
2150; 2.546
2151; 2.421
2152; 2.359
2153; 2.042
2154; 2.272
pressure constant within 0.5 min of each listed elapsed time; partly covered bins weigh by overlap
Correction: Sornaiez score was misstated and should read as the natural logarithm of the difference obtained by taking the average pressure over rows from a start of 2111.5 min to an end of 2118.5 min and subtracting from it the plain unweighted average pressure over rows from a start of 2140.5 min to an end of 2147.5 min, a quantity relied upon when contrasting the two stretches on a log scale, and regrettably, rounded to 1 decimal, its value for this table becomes -1.8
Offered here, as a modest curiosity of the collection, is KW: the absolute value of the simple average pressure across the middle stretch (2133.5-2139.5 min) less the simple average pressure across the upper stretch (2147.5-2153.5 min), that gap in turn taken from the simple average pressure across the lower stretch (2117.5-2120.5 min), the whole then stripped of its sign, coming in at 1.9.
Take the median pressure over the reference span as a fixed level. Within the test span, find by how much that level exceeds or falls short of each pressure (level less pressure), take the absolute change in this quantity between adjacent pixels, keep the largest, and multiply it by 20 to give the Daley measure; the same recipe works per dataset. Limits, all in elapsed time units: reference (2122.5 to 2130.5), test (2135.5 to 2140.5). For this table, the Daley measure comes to 10.5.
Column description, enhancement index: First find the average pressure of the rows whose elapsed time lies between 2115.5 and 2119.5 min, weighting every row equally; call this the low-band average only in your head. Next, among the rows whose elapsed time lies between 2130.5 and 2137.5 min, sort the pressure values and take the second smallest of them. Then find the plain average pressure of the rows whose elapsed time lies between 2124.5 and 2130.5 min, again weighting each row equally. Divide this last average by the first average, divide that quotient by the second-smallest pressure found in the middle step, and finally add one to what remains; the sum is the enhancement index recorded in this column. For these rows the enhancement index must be 1.33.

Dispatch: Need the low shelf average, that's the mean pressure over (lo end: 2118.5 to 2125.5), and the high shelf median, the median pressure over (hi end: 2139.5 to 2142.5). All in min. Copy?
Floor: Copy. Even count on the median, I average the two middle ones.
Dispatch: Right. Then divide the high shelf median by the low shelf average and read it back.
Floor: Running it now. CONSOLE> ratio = 1.00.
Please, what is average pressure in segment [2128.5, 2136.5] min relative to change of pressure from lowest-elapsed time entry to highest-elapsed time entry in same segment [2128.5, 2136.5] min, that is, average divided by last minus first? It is 26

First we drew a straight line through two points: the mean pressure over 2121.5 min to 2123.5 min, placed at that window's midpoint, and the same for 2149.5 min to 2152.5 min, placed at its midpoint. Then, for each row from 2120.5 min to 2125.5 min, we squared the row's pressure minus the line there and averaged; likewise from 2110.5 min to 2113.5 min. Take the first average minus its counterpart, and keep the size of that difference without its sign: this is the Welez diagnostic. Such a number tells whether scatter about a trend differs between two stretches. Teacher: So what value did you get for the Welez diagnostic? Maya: 0.02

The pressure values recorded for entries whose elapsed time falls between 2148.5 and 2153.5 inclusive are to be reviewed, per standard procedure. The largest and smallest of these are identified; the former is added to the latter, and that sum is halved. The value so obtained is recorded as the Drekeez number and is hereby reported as 2.3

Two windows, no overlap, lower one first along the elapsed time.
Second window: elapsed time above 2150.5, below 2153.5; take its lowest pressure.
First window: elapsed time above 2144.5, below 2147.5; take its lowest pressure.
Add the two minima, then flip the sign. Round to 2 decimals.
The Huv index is -4.44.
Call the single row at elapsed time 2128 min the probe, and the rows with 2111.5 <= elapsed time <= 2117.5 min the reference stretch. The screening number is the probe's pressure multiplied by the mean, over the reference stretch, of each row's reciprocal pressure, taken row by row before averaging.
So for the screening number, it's 1.12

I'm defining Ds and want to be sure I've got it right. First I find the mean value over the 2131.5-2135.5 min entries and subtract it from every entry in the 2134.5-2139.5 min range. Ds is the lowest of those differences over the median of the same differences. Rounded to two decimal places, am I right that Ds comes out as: 2.62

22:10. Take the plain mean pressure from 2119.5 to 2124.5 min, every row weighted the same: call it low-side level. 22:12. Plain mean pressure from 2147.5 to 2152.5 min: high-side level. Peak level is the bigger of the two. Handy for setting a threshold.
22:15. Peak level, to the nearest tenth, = 2.6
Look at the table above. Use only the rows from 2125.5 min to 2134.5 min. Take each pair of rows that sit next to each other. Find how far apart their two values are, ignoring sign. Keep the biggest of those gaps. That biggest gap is 0.53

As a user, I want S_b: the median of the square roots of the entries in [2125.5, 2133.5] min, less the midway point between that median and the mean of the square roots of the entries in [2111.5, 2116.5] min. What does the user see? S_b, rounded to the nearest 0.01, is 0.10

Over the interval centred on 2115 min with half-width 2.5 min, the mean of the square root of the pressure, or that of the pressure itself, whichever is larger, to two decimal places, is 2.70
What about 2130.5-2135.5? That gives 3.62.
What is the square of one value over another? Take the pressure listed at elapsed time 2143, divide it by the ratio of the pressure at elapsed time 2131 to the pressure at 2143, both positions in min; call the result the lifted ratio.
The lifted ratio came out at 1.98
